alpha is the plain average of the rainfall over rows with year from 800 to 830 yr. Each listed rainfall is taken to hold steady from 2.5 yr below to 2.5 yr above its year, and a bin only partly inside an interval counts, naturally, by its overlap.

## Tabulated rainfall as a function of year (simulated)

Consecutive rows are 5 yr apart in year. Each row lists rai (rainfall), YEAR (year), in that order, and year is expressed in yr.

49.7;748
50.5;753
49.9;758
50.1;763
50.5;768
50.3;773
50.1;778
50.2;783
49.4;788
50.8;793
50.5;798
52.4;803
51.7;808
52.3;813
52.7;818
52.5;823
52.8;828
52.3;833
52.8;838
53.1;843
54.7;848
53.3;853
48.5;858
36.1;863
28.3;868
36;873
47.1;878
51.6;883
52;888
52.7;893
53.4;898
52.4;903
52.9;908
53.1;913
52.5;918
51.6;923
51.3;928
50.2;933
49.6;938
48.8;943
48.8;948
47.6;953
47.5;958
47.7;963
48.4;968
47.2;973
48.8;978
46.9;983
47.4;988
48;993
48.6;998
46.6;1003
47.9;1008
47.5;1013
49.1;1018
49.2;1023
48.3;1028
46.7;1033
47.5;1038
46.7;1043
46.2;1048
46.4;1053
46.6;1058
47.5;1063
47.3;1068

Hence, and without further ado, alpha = 52.4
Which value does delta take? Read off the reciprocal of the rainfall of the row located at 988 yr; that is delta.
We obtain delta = 0.0211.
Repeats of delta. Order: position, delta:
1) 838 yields 0.0189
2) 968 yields 0.0207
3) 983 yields 0.0213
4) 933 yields 0.0199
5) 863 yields 0.0277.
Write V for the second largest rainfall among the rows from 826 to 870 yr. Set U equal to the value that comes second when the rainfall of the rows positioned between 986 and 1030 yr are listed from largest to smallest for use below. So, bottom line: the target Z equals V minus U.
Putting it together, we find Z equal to 4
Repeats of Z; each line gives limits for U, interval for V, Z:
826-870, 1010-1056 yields -4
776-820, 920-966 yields -1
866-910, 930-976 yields -3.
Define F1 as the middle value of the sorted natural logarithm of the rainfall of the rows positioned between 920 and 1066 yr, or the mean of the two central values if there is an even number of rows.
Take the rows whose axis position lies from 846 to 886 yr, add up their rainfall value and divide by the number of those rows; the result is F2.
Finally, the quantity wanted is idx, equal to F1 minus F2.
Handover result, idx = -40.6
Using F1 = 3.86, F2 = 44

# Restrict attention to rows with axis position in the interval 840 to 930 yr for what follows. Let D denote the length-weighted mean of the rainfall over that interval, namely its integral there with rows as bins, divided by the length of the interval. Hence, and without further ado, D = 48.9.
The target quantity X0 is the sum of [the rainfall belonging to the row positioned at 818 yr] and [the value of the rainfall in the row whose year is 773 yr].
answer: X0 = 103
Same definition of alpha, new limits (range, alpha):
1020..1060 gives 47.2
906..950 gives 51.0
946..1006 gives 47.8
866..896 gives 44.6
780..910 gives 49.7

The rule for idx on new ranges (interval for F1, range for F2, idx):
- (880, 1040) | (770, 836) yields -47.5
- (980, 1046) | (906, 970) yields -46.1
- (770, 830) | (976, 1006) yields -43.8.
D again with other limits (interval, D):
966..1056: 47.6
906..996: 49.3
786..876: 48.9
